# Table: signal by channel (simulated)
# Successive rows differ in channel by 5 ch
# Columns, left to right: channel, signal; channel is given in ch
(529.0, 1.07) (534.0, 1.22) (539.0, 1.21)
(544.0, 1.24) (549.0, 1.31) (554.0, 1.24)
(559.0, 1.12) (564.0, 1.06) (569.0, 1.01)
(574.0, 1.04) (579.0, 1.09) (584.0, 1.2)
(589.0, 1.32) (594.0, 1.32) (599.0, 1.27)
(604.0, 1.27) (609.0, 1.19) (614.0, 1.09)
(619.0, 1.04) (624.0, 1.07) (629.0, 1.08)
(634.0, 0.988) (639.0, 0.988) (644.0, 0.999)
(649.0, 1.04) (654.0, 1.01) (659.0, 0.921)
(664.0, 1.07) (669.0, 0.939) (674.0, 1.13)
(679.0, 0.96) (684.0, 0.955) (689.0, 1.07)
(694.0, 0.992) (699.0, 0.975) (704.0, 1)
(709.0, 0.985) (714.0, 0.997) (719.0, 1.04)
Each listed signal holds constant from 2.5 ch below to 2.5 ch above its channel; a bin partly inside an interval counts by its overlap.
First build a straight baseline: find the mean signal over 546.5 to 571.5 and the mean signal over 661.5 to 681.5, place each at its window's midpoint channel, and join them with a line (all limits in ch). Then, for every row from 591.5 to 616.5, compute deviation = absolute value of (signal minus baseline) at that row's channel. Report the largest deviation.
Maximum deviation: 0.21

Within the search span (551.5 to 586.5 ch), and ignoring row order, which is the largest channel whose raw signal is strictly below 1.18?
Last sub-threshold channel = 579.0 ch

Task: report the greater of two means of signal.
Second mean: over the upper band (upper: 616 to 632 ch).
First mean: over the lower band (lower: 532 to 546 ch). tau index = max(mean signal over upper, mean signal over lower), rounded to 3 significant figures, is 1.22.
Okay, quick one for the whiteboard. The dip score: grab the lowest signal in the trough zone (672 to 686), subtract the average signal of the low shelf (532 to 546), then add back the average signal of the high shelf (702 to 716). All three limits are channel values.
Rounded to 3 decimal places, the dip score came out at 0.726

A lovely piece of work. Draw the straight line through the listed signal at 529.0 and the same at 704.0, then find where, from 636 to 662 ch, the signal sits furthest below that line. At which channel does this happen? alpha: 659.0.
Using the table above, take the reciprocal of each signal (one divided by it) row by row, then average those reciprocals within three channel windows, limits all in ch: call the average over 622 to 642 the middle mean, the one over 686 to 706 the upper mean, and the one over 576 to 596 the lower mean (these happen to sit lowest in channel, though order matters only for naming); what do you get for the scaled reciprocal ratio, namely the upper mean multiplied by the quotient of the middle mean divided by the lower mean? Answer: 1.18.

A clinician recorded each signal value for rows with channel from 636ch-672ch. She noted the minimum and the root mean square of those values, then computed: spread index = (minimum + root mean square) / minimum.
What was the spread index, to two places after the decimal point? 2.08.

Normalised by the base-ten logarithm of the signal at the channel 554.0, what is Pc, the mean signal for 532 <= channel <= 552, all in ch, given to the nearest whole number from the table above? 13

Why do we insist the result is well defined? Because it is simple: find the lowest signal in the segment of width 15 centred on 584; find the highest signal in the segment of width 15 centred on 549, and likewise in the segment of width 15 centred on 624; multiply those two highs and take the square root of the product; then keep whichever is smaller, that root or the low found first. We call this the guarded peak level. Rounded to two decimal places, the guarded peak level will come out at 1.09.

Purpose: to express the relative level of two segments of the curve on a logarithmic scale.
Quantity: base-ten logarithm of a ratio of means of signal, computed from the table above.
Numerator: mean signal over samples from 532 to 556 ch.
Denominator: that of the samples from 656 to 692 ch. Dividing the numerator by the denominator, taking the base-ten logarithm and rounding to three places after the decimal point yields 0.092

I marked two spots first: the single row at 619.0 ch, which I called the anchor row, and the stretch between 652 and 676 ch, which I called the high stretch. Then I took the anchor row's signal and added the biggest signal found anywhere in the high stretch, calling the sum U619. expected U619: 2.17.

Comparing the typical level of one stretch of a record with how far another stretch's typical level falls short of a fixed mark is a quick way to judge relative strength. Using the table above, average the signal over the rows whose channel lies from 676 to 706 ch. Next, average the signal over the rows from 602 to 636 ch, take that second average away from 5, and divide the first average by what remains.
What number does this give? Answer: 0.255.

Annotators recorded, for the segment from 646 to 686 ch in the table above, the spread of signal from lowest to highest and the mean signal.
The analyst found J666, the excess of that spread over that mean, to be -0.79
